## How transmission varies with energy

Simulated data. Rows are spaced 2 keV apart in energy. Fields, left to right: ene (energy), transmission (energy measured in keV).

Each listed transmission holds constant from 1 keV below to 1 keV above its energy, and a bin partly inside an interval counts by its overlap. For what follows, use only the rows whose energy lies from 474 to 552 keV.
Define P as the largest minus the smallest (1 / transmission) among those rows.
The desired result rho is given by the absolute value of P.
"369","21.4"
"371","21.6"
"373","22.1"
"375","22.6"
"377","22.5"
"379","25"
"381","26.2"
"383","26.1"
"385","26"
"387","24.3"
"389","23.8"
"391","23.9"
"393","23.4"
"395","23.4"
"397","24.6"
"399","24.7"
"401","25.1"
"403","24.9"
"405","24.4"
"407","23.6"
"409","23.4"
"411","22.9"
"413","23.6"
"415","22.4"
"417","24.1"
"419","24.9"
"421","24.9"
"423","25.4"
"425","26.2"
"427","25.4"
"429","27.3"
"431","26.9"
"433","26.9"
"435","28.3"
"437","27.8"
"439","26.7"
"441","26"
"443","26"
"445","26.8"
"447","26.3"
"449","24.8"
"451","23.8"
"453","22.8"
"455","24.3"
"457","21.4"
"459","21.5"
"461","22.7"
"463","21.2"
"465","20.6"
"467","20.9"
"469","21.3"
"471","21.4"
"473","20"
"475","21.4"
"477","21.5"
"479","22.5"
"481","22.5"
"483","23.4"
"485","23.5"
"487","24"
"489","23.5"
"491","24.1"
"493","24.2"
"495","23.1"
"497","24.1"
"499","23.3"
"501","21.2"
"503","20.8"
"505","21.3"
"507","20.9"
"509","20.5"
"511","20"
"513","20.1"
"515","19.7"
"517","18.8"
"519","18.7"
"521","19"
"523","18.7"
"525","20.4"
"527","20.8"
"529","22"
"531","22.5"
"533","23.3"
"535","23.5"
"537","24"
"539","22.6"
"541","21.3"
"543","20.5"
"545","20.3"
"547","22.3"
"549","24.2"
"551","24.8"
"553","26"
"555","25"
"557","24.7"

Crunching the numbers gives 0.013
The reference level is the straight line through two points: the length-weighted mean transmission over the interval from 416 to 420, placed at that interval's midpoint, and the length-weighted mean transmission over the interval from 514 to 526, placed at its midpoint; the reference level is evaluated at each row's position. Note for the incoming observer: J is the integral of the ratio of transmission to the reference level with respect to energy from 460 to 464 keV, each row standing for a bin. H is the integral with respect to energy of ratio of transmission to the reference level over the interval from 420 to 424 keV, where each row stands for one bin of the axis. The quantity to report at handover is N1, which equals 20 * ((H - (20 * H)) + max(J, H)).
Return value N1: -1491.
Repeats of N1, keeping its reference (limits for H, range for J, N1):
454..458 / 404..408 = -1460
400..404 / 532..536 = -1399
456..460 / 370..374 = -1377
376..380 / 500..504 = -1275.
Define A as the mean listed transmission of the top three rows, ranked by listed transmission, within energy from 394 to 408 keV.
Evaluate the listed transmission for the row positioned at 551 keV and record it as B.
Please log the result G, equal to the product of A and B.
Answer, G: 618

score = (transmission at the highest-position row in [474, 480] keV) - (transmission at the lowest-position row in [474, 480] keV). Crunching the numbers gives 1.1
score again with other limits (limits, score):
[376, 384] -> 3.6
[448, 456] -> -0.5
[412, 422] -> 1.3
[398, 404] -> 0.2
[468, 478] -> 0.2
